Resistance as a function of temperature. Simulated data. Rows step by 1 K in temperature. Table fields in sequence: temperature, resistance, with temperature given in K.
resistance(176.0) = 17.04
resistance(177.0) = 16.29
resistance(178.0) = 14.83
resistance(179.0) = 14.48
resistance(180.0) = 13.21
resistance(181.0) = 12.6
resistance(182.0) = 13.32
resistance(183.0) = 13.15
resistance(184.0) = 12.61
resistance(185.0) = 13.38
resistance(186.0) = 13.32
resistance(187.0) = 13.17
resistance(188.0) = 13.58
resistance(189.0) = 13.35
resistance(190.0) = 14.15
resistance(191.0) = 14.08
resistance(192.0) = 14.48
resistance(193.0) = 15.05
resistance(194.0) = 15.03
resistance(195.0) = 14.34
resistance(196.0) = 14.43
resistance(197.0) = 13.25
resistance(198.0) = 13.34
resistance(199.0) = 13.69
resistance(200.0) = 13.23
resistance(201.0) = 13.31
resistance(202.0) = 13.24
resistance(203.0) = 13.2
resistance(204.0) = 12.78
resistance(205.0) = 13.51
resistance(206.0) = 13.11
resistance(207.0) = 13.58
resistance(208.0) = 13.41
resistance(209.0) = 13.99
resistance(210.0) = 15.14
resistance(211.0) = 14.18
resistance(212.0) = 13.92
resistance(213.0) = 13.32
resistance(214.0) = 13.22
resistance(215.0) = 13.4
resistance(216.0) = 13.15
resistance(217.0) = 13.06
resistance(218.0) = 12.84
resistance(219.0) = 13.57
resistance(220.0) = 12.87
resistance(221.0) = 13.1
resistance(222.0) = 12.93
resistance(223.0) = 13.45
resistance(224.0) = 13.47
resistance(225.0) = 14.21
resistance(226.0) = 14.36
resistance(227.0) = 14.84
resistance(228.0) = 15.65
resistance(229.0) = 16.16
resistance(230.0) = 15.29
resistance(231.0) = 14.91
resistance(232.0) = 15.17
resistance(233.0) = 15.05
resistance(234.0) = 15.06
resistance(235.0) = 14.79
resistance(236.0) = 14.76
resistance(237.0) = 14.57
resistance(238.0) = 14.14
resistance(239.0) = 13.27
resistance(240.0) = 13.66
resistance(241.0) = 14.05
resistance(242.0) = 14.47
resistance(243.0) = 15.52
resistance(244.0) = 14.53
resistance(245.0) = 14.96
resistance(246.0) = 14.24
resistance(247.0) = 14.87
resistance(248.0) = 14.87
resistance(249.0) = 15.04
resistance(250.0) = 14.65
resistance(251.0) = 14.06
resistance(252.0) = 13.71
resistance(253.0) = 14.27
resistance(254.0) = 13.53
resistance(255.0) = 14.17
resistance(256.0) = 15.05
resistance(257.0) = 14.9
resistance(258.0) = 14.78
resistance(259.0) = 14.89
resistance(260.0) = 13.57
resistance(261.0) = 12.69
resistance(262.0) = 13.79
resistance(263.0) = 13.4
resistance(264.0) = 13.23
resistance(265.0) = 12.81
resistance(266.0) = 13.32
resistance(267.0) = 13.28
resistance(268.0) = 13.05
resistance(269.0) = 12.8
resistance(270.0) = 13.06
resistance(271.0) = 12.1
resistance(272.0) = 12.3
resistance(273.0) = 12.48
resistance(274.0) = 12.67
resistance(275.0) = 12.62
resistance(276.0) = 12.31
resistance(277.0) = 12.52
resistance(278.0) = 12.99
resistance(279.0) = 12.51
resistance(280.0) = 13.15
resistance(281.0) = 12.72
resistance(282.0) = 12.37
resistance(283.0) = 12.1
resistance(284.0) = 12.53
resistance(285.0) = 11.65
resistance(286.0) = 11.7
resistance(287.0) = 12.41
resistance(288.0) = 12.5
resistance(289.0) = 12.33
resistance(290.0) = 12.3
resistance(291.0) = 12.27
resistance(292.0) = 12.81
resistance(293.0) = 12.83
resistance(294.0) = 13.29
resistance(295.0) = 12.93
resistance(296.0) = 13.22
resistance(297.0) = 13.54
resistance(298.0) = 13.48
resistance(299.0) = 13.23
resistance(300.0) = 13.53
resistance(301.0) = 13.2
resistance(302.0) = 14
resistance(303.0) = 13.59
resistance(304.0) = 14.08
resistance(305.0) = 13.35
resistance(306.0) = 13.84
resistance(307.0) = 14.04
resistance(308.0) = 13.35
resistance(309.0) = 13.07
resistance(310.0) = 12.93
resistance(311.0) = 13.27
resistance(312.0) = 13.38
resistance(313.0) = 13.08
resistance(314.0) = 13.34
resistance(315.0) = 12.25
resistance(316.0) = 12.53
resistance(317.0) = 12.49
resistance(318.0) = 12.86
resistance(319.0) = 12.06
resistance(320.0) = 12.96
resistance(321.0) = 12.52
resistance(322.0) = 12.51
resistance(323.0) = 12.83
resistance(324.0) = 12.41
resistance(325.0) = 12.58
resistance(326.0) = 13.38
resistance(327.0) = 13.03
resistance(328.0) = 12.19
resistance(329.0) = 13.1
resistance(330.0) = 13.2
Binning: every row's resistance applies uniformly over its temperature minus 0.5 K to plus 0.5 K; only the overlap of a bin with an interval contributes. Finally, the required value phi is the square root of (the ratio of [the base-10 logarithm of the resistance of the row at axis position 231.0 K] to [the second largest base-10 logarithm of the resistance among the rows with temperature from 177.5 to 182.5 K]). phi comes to 1.01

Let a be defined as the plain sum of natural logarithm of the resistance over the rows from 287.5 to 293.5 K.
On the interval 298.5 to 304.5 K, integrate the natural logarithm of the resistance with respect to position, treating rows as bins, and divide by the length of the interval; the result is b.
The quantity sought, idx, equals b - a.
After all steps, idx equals -12.5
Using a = 15.2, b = 2.61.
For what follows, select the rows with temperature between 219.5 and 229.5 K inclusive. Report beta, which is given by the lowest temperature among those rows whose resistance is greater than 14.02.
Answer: 225.0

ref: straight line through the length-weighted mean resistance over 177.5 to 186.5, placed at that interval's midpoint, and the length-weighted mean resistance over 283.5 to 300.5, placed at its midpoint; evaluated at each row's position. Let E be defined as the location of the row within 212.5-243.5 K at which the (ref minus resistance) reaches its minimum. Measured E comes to 229.0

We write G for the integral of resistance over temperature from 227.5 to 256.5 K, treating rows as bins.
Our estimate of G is 424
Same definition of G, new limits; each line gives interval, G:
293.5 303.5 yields 134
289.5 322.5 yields 432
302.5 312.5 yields 135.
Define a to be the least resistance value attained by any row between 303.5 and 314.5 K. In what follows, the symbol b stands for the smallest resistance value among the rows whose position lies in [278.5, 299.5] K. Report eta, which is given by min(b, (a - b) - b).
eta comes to -10.4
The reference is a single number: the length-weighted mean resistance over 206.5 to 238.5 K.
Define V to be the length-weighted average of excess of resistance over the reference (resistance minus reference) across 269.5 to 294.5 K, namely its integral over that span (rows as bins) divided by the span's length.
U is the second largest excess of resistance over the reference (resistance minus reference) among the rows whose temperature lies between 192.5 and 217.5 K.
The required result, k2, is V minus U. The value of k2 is -2.5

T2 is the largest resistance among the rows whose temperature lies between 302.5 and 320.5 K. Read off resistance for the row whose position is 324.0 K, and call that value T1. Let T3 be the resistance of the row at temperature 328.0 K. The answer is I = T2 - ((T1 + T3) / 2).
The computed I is 1.8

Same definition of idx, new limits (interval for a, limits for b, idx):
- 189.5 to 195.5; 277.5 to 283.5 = -13.5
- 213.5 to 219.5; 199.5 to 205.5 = -12.9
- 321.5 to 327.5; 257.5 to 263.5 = -12.7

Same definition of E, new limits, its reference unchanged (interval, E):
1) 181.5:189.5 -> 188.0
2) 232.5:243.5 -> 243.0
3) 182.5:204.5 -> 193.0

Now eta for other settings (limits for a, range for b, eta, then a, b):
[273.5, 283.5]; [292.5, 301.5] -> -13.6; 12.1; 12.83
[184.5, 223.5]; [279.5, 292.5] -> -10.5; 12.78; 11.65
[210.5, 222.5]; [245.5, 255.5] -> -14.2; 12.84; 13.53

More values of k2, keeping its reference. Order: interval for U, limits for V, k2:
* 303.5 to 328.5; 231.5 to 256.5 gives 0.5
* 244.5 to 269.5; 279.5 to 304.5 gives -2.2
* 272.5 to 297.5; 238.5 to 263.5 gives 1.0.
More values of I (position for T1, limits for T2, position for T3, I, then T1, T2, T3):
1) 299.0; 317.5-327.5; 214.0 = 0.2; 13.23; 13.38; 13.22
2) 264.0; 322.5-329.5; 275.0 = 0.5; 13.23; 13.38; 12.62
